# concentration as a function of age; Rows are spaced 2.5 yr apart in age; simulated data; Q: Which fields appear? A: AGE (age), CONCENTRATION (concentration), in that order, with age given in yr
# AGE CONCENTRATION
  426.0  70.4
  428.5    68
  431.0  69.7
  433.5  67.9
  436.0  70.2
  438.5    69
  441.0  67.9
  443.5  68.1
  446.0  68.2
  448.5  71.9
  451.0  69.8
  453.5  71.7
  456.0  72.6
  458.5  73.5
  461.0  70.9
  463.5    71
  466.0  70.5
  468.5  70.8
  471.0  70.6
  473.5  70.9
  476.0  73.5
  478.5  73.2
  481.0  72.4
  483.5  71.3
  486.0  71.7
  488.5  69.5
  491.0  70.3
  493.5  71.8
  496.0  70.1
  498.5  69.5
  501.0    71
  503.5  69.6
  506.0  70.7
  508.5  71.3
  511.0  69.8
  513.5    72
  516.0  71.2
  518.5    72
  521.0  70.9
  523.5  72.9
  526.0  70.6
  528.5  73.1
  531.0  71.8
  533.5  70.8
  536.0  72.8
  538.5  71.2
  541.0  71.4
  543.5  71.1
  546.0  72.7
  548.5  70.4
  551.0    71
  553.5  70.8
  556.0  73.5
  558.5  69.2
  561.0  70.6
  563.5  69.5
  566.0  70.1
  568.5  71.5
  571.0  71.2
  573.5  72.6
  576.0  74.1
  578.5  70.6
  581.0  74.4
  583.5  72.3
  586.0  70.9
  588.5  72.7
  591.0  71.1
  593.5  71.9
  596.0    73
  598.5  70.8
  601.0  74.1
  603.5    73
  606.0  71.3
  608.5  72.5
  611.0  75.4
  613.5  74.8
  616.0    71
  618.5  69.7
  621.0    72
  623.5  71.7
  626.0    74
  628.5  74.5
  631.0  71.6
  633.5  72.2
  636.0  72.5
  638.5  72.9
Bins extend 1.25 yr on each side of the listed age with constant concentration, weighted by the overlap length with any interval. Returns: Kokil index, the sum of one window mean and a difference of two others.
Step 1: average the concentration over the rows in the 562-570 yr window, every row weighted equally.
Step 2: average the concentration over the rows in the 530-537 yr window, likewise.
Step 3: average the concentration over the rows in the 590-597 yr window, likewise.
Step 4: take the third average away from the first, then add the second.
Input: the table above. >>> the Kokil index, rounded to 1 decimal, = 70.2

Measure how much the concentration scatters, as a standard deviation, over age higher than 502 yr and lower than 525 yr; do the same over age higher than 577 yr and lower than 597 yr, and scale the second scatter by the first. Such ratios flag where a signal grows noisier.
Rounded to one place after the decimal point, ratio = 1.2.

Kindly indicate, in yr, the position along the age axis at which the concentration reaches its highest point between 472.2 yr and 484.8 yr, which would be 476.0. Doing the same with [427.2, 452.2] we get 448.5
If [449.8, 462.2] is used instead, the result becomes 458.5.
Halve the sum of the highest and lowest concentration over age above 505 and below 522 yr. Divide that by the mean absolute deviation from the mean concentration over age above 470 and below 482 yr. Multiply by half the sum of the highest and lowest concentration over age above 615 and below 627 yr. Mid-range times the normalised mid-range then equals 4648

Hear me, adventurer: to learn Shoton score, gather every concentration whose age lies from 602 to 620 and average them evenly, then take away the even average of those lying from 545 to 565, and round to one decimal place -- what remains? 1.6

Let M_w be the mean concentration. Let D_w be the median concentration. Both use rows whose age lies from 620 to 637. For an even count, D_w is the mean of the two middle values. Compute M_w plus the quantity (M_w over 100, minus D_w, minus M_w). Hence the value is -71.5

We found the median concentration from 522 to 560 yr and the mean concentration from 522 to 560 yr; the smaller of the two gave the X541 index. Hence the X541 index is 71.2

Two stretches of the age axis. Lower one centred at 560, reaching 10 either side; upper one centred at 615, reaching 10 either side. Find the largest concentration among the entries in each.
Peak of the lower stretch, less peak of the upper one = -1.9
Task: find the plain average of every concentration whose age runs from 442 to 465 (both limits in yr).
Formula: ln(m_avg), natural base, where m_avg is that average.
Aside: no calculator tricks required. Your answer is 4.26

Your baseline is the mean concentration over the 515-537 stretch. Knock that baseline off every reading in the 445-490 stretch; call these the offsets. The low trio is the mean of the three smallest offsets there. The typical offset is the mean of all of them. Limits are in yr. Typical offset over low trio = 0.17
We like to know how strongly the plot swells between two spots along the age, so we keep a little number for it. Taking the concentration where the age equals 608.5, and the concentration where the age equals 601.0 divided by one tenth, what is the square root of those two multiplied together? 232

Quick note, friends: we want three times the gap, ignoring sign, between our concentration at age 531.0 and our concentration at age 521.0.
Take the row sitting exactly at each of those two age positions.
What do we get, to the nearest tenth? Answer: 2.7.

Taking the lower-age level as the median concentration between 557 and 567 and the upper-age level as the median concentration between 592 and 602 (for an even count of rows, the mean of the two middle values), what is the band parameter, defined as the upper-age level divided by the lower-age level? 1.04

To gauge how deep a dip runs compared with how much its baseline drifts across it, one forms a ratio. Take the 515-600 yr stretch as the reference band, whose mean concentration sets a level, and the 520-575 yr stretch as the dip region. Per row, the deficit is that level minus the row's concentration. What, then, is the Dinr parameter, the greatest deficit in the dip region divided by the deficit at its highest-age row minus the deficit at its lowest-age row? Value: -1.4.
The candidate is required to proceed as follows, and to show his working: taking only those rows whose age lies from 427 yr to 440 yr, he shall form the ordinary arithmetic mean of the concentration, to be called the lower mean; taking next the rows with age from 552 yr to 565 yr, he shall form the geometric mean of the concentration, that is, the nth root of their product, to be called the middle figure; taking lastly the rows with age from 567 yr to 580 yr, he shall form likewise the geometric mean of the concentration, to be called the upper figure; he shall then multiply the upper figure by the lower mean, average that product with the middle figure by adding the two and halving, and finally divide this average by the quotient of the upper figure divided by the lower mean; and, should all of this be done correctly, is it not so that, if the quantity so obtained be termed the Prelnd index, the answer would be 2412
